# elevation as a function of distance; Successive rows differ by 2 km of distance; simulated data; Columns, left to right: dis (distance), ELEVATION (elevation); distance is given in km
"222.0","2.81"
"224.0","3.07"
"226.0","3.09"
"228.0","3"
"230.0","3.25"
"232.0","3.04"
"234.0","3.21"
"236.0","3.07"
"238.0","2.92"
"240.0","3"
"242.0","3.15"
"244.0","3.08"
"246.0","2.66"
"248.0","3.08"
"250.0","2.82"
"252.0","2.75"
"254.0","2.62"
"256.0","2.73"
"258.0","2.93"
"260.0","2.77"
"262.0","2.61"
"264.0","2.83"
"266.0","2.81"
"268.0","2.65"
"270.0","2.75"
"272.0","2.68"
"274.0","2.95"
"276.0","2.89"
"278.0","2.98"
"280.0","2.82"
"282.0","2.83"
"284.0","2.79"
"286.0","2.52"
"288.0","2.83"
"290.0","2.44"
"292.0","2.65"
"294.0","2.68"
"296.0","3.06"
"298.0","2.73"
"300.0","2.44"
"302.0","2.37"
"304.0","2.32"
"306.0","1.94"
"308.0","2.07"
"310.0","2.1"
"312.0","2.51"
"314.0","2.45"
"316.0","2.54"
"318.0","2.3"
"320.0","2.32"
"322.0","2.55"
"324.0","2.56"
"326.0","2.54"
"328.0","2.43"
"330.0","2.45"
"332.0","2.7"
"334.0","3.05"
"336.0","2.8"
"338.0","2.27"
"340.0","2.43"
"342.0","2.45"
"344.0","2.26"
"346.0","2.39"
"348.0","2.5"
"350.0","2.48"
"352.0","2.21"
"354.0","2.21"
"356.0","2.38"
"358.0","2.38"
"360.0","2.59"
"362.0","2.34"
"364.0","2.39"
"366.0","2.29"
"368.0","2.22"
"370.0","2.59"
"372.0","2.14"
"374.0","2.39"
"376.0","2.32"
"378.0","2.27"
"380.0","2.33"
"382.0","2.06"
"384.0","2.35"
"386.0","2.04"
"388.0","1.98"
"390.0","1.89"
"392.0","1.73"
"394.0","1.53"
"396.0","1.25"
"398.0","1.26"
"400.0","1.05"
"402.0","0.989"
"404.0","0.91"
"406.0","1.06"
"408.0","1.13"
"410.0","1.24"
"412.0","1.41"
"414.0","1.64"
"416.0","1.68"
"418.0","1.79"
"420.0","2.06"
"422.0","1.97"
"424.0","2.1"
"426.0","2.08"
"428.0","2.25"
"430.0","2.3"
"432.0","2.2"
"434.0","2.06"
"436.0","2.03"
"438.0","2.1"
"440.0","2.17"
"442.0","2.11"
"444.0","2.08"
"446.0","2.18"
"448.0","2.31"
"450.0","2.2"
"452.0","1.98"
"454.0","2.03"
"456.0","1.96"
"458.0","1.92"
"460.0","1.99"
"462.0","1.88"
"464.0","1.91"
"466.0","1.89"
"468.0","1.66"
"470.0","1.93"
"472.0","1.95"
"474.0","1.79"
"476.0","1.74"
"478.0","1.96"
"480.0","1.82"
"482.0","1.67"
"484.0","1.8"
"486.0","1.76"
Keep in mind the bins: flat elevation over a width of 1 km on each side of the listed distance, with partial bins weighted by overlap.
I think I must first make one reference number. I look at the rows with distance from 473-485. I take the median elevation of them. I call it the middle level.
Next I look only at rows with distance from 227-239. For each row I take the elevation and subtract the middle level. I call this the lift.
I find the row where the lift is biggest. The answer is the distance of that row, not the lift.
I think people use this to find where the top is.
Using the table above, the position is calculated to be 230.0 km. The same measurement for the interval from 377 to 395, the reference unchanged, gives 384.0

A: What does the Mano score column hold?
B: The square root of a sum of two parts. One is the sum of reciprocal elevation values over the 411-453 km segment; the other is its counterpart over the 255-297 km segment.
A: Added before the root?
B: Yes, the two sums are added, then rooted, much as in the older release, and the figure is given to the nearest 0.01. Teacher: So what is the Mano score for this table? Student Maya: 4.25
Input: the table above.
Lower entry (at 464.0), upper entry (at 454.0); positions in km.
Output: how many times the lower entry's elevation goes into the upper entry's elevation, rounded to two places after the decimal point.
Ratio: 1.06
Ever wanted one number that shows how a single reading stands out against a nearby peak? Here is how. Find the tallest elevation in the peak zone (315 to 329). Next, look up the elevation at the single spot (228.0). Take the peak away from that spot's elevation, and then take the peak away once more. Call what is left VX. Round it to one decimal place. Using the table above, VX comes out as -2.1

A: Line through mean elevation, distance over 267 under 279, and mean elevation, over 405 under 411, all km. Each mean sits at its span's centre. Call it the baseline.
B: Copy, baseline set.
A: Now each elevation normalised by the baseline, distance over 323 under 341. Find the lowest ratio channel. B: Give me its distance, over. 338.0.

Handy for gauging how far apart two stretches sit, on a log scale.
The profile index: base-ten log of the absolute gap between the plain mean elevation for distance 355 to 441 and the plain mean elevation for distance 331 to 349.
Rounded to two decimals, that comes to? -0.21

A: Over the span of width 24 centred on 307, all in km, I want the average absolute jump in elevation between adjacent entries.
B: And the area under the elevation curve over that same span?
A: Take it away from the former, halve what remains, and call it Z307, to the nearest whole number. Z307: -29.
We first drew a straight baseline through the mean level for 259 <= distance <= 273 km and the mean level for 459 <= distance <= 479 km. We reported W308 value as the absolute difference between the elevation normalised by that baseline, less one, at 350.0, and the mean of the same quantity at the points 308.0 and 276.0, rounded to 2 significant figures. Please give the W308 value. 0.10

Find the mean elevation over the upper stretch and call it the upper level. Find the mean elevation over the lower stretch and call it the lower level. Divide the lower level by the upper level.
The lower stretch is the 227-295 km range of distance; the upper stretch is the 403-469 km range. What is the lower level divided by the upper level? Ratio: 1.51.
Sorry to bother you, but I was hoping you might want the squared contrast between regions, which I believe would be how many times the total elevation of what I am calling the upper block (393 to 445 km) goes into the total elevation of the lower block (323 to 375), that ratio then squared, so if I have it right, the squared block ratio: 2.0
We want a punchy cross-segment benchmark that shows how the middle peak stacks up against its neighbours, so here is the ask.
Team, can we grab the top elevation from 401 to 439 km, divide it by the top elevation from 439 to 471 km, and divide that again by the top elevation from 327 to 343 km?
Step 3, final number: 0.33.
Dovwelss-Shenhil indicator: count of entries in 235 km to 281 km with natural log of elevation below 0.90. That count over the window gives 0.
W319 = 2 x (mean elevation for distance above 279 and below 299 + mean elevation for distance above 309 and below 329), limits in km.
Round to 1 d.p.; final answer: 10.3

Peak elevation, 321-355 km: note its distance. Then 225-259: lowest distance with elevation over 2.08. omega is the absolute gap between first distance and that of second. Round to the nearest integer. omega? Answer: 108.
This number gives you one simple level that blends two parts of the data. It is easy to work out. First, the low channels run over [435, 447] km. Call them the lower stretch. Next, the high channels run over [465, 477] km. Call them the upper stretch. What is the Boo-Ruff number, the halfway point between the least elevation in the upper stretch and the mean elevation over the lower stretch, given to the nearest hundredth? 1.89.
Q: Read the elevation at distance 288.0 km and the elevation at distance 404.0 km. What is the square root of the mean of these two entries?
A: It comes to 1.37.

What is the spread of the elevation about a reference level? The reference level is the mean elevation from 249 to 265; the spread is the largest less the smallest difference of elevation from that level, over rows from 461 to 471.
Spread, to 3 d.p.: 0.270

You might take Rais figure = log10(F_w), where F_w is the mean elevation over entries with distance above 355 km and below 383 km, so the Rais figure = 0.37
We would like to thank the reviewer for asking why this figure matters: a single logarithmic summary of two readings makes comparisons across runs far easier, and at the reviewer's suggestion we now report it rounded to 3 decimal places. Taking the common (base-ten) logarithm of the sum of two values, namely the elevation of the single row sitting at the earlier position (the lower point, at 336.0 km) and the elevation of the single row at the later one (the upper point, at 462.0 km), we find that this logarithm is 0.670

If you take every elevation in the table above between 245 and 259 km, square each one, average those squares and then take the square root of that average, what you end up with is 2.8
